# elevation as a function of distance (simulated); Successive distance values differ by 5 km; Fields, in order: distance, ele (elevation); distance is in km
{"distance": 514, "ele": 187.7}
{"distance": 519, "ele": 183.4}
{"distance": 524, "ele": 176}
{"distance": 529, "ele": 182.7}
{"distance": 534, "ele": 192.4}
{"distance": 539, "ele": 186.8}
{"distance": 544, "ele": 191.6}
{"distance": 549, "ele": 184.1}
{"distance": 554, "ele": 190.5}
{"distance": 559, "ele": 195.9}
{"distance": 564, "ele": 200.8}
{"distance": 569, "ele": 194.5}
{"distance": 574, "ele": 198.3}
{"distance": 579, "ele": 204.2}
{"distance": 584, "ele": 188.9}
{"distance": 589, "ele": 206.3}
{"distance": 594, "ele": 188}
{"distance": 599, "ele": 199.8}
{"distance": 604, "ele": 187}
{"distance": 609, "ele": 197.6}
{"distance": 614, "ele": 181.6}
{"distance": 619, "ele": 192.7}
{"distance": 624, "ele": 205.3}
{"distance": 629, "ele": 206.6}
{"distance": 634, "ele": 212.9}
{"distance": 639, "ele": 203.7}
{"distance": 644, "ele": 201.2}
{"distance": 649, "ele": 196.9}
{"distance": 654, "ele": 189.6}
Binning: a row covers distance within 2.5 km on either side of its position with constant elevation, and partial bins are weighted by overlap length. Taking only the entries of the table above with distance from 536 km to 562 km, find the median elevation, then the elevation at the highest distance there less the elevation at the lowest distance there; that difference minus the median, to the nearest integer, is -181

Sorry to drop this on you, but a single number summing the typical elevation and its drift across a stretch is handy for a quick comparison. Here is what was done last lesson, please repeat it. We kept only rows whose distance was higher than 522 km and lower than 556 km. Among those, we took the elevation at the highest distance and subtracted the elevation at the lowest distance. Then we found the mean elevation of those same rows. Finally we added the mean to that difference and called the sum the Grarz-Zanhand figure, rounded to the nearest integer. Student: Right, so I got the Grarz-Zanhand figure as 201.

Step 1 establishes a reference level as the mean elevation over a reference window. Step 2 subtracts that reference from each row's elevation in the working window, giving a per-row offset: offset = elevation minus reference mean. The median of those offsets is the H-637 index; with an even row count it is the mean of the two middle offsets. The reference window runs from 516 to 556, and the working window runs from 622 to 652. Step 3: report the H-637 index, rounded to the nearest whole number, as 19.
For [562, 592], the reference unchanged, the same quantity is 14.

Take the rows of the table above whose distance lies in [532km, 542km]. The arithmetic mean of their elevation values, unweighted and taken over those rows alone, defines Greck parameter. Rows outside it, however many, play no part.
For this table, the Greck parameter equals 190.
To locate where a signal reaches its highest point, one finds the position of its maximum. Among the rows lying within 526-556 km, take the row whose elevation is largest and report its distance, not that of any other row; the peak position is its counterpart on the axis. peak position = 534 km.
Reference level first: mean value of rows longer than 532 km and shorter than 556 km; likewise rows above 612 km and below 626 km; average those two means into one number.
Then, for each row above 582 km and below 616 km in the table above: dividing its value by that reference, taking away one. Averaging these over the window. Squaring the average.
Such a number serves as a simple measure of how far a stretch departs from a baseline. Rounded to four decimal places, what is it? 0.0001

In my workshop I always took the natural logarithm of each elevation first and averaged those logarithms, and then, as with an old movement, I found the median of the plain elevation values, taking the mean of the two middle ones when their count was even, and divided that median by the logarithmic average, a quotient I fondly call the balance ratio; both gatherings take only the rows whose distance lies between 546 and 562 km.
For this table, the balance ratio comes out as 36.3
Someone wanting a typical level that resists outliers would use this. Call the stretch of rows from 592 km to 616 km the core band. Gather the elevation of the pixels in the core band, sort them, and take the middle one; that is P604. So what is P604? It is 188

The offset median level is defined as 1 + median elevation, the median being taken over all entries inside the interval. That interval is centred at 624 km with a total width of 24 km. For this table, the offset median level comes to 206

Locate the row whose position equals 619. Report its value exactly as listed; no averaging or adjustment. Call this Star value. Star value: 192.7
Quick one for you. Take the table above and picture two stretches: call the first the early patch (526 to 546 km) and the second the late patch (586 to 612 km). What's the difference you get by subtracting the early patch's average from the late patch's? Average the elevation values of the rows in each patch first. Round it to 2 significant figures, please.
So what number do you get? 7.4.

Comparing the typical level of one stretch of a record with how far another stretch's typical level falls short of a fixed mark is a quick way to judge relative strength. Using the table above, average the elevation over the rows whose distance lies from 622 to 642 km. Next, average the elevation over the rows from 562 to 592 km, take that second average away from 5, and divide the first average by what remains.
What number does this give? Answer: -1.069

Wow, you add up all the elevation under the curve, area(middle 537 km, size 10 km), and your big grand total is 1896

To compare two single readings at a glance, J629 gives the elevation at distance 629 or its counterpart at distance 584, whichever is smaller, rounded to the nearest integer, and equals 189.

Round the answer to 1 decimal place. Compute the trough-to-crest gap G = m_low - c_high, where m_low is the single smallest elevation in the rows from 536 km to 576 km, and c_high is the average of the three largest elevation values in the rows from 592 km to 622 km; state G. -12.6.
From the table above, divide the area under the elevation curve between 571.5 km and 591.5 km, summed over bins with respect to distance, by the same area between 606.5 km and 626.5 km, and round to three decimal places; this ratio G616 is 1.026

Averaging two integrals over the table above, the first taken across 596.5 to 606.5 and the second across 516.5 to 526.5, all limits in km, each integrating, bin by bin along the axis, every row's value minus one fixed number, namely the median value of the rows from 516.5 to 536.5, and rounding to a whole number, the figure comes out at 35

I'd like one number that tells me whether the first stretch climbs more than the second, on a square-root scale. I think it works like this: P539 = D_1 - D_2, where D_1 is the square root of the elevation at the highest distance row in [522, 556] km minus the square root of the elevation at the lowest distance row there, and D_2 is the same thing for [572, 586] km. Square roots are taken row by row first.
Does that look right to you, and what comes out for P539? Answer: 0.9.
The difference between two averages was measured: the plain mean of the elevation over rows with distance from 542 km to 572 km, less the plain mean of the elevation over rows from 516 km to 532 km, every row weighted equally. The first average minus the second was 12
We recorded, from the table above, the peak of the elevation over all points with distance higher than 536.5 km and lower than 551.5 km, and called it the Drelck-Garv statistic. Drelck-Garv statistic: 191.6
